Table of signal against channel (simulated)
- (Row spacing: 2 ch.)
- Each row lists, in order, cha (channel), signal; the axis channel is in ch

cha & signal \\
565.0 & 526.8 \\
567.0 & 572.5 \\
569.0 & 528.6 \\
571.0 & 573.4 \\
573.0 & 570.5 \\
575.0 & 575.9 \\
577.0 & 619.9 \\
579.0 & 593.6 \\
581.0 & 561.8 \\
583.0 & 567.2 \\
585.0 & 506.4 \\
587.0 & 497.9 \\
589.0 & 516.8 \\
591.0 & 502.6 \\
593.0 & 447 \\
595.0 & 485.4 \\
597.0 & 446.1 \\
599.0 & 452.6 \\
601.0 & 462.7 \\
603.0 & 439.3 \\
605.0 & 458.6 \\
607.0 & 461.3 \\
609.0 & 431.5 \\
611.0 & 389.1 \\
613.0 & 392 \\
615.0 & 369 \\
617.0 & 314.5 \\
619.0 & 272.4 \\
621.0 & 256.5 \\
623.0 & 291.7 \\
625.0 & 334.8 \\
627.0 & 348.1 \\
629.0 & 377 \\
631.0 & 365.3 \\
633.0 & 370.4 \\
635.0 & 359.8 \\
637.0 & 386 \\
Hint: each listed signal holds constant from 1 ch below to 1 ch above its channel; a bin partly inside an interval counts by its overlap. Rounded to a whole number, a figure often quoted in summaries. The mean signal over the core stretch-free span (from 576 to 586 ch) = 570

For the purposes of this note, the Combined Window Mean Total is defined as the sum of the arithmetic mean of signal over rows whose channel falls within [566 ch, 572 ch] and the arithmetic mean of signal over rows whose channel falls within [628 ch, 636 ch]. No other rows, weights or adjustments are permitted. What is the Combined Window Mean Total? 926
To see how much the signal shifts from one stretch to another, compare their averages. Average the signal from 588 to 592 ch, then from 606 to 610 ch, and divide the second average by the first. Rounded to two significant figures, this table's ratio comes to 0.88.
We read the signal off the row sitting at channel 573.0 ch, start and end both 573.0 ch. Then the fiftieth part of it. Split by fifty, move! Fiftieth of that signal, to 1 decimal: 11.4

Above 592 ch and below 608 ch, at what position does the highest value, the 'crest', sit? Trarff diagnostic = 595.0 ch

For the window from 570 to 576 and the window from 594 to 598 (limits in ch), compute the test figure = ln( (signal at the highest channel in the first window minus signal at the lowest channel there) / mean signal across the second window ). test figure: -5.2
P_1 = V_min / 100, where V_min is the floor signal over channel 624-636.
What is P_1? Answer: 3.3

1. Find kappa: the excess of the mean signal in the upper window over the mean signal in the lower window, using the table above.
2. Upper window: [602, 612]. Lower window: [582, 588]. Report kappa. -88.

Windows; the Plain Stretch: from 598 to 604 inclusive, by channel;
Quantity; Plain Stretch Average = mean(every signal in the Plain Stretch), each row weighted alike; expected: 452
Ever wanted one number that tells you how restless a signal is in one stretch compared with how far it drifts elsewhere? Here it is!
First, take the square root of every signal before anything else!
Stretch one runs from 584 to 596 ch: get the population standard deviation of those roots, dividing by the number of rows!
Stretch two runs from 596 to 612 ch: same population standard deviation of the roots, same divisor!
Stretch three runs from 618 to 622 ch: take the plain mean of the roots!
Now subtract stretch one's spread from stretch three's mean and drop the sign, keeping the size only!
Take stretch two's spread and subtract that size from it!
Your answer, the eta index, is -15.2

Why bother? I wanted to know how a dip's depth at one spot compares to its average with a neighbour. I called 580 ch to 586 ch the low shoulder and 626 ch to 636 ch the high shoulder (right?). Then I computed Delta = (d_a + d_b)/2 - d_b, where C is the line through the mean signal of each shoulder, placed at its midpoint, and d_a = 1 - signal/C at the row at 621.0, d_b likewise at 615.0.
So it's 0.12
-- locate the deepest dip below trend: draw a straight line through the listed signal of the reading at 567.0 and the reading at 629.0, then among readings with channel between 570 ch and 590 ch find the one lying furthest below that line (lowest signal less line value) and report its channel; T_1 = 587.0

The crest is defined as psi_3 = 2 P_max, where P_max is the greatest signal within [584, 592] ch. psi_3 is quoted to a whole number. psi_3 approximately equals 1034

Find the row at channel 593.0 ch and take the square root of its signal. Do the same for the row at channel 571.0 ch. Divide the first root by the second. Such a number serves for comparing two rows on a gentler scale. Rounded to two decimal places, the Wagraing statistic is 0.88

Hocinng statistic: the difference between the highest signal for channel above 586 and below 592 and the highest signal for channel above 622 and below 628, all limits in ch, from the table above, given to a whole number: 169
